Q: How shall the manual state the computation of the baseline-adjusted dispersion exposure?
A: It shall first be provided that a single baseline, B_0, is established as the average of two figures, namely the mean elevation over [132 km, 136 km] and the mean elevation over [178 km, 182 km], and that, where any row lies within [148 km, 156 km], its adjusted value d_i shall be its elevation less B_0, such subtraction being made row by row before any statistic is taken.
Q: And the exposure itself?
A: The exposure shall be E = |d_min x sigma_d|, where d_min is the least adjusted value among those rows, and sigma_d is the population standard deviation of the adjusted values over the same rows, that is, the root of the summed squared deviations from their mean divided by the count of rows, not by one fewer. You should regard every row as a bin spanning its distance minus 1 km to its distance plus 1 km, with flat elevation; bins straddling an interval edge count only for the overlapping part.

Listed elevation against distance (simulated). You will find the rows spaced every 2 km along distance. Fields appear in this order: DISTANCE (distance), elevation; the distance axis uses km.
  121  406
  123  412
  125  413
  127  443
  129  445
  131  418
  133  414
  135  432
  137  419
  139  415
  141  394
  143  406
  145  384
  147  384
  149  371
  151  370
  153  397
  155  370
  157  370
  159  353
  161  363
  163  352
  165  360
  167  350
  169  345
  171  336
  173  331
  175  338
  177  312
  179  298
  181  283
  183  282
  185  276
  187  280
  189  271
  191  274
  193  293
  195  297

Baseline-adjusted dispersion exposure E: 153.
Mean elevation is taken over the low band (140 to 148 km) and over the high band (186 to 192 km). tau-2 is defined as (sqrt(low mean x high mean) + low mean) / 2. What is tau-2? 360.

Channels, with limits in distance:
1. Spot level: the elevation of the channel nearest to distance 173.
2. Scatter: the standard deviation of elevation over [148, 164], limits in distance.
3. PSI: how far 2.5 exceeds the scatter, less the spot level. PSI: -342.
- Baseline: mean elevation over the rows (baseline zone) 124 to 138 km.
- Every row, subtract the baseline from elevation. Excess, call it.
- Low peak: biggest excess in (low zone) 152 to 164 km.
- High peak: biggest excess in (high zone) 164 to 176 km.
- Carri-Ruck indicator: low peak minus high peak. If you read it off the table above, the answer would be 37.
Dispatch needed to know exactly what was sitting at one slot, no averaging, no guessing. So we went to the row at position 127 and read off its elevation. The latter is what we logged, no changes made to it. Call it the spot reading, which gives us 443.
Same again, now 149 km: 371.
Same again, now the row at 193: 293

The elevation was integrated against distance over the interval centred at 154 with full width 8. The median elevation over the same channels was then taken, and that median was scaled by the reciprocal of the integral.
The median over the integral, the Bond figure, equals 0.123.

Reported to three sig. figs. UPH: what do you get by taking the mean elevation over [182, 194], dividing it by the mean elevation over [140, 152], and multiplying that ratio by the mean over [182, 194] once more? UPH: 203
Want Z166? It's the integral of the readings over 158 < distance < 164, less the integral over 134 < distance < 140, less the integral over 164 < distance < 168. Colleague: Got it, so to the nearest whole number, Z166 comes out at -1816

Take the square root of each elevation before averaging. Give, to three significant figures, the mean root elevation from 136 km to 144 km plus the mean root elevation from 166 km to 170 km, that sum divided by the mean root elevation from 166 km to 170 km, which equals 2.08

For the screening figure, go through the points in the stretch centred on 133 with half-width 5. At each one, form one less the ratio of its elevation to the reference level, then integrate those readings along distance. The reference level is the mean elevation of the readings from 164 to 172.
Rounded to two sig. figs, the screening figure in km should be -2.2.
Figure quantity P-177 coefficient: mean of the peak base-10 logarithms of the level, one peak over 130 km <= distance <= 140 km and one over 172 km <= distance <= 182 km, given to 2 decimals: 2.58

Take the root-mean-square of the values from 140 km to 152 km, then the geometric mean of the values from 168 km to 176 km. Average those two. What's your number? 361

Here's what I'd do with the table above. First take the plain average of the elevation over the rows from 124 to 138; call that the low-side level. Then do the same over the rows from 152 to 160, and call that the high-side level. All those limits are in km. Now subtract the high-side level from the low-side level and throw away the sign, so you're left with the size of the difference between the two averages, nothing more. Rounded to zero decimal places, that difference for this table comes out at 54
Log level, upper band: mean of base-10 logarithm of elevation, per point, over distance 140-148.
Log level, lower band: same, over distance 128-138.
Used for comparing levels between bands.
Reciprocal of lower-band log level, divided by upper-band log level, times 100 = 14.7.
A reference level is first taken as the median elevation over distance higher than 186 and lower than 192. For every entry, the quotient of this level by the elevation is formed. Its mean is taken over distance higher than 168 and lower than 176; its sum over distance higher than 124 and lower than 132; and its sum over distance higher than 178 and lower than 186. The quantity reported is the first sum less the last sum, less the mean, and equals -2.11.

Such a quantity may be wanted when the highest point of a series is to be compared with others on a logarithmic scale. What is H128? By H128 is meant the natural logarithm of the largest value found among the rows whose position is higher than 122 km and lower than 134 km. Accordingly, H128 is 6.10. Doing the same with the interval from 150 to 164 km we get 5.98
